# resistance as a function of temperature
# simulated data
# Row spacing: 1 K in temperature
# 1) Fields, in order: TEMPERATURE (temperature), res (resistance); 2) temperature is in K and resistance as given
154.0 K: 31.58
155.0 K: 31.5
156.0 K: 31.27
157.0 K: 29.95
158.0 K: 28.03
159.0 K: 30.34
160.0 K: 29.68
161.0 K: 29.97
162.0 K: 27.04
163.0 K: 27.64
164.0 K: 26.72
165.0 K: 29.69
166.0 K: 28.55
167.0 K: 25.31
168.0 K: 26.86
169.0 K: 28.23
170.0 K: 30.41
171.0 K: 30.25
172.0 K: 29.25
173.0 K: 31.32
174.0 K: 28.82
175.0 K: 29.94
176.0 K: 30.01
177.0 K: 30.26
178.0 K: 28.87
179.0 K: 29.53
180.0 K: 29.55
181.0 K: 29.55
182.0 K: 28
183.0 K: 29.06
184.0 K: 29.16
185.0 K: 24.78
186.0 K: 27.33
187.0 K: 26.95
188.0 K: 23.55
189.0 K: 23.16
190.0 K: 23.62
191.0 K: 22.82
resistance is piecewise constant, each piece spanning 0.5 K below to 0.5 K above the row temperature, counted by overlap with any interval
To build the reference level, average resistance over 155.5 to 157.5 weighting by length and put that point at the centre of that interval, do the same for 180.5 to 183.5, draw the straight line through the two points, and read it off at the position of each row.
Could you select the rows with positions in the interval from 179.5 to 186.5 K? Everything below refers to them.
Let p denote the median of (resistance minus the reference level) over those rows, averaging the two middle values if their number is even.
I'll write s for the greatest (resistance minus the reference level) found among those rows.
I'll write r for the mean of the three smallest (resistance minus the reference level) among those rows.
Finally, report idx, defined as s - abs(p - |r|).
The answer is -1.1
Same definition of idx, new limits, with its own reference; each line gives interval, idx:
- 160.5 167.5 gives -6.6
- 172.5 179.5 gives 1.4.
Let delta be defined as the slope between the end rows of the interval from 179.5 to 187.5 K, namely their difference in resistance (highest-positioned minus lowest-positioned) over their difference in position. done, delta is -0.37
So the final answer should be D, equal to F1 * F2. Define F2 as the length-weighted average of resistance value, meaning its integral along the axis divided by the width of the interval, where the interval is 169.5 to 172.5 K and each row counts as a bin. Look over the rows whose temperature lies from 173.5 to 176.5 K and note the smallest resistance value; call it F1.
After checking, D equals 864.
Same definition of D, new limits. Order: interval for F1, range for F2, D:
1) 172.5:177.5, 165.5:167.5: 776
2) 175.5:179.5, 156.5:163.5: 836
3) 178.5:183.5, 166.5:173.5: 807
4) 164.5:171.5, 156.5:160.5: 747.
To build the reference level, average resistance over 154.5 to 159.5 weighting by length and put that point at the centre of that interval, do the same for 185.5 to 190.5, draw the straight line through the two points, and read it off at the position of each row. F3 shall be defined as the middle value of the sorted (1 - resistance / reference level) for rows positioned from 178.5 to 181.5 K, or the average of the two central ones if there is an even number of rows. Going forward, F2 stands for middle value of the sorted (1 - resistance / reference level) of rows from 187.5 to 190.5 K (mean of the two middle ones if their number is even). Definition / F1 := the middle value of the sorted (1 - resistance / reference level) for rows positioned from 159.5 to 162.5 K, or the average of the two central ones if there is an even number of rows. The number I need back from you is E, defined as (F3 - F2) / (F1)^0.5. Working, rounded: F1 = 0.001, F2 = 0.06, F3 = -0.12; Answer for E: -6.1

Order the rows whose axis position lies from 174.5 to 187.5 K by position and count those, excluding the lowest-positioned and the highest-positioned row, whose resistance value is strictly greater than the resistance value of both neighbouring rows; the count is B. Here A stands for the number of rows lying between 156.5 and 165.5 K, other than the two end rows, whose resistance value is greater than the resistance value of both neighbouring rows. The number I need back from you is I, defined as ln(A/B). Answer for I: 0.0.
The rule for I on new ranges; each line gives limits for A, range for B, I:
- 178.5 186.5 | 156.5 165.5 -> -1.1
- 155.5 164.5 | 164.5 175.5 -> 0.4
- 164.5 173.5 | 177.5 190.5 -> -0.7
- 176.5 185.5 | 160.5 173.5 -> -1.1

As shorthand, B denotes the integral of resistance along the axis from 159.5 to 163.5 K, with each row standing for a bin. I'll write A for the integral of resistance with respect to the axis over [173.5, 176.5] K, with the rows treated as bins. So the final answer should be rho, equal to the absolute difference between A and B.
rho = 26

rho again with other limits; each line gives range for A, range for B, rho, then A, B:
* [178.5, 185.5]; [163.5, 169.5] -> 34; 200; 165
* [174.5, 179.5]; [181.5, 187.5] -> 17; 149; 165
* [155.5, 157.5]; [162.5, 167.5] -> 77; 61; 138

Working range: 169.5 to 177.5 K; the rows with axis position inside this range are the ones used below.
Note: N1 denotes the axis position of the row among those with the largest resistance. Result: 173.0 K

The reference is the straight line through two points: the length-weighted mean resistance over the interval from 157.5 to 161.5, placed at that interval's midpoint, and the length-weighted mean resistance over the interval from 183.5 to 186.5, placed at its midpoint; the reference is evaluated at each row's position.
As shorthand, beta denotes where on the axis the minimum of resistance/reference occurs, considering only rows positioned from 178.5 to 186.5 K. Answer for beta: 185.0 K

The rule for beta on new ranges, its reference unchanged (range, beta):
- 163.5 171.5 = 167.0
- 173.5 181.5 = 174.0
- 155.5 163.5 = 162.0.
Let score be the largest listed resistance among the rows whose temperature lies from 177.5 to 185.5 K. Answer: 29.55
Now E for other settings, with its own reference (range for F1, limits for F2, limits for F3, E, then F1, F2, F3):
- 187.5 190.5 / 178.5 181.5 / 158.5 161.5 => 0.5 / 0.055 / -0.12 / -0.01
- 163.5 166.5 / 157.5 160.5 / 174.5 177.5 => -1.7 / 0.005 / 0.00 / -0.11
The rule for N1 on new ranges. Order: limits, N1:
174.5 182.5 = 177.0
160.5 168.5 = 161.0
